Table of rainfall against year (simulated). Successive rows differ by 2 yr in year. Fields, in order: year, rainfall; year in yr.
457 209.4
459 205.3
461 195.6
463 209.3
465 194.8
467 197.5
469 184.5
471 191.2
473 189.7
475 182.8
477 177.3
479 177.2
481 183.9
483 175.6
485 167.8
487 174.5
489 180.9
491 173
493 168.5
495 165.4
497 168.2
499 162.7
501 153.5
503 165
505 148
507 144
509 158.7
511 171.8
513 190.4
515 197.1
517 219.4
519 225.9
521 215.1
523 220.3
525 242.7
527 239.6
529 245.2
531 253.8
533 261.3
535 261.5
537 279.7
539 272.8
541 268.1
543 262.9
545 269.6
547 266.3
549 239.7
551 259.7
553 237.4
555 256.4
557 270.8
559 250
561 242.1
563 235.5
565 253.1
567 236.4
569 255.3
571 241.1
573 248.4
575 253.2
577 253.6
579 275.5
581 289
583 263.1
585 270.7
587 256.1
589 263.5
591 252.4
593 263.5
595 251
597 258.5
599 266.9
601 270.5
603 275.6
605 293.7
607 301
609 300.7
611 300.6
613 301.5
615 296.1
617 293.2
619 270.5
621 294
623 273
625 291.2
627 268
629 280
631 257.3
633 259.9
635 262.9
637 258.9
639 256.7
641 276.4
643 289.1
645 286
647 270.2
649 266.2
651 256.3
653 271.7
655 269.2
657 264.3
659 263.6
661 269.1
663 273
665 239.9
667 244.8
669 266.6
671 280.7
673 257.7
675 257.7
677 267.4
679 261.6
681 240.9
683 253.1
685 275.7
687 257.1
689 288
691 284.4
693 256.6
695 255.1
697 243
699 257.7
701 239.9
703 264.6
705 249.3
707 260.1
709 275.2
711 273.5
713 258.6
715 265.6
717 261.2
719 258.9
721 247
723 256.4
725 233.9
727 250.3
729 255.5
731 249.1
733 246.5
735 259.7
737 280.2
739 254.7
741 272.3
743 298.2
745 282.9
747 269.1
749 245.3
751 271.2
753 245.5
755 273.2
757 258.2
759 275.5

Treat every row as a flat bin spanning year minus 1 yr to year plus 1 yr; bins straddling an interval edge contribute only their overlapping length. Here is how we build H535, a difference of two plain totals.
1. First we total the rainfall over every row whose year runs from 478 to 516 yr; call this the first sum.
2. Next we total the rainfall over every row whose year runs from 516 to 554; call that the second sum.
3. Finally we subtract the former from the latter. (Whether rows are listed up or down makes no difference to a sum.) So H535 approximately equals 1515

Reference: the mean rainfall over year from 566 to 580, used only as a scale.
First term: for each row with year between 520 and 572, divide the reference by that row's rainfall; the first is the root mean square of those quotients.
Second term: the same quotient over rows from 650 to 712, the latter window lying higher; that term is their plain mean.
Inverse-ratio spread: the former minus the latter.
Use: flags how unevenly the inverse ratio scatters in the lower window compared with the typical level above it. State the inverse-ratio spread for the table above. 0.04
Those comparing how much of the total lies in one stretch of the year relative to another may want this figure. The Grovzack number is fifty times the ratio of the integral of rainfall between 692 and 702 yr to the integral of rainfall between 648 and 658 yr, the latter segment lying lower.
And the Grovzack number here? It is 47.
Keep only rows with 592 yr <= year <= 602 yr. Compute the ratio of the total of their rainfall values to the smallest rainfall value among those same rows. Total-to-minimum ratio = 5.22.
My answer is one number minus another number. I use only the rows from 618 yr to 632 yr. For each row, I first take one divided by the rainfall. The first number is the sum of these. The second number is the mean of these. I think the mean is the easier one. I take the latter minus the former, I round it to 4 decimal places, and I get -0.0218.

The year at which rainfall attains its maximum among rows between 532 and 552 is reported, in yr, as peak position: 537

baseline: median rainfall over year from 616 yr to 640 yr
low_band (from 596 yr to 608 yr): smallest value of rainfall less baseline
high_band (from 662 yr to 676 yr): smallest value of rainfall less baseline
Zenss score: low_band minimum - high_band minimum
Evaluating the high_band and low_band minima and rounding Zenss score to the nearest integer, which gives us 19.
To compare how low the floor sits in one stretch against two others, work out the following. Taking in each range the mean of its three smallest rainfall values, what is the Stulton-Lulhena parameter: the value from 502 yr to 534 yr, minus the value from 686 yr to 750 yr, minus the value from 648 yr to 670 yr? -336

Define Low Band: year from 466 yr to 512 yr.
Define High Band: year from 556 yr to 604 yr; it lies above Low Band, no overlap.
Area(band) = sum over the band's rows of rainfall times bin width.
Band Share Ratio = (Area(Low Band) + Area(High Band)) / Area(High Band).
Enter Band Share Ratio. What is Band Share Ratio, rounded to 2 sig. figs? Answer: 1.6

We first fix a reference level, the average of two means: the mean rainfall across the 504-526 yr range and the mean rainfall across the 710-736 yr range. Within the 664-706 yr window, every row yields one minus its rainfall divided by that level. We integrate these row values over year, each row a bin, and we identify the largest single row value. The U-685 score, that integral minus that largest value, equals -6.4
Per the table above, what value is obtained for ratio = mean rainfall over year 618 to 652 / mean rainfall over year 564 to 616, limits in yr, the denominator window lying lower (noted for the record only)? 1.01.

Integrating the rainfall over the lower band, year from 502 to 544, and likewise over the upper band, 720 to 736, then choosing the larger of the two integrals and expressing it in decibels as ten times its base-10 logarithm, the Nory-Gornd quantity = 39.7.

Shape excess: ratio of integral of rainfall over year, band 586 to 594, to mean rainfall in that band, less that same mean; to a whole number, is -251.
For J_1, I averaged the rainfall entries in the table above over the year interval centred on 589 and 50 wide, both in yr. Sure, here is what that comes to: 268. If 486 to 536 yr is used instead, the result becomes 196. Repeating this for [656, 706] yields 260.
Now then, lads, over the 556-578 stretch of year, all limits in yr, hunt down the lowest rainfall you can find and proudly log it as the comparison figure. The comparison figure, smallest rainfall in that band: 235.5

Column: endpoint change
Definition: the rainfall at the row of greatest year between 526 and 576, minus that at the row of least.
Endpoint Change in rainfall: 14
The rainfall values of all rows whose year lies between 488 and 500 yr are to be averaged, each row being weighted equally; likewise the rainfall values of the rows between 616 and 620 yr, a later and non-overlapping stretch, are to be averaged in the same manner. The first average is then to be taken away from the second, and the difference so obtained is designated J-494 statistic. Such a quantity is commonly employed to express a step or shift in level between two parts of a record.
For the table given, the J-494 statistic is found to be 112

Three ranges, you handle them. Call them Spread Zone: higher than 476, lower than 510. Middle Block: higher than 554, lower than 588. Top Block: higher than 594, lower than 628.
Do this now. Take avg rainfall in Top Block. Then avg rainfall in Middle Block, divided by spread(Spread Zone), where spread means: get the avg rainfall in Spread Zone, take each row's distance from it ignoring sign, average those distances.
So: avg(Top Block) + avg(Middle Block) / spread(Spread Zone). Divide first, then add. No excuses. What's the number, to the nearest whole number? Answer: 312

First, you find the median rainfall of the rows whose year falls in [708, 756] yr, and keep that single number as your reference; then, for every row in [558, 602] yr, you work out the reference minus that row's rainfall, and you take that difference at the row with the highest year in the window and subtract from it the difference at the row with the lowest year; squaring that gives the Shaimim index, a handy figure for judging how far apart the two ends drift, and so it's 420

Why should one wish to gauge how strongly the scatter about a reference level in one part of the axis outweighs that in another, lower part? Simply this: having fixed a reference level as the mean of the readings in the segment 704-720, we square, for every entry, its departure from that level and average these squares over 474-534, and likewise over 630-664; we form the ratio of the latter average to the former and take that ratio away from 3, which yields 2.98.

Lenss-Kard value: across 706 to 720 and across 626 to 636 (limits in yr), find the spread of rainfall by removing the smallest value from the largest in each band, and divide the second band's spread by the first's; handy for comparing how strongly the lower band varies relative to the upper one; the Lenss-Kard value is 1.4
